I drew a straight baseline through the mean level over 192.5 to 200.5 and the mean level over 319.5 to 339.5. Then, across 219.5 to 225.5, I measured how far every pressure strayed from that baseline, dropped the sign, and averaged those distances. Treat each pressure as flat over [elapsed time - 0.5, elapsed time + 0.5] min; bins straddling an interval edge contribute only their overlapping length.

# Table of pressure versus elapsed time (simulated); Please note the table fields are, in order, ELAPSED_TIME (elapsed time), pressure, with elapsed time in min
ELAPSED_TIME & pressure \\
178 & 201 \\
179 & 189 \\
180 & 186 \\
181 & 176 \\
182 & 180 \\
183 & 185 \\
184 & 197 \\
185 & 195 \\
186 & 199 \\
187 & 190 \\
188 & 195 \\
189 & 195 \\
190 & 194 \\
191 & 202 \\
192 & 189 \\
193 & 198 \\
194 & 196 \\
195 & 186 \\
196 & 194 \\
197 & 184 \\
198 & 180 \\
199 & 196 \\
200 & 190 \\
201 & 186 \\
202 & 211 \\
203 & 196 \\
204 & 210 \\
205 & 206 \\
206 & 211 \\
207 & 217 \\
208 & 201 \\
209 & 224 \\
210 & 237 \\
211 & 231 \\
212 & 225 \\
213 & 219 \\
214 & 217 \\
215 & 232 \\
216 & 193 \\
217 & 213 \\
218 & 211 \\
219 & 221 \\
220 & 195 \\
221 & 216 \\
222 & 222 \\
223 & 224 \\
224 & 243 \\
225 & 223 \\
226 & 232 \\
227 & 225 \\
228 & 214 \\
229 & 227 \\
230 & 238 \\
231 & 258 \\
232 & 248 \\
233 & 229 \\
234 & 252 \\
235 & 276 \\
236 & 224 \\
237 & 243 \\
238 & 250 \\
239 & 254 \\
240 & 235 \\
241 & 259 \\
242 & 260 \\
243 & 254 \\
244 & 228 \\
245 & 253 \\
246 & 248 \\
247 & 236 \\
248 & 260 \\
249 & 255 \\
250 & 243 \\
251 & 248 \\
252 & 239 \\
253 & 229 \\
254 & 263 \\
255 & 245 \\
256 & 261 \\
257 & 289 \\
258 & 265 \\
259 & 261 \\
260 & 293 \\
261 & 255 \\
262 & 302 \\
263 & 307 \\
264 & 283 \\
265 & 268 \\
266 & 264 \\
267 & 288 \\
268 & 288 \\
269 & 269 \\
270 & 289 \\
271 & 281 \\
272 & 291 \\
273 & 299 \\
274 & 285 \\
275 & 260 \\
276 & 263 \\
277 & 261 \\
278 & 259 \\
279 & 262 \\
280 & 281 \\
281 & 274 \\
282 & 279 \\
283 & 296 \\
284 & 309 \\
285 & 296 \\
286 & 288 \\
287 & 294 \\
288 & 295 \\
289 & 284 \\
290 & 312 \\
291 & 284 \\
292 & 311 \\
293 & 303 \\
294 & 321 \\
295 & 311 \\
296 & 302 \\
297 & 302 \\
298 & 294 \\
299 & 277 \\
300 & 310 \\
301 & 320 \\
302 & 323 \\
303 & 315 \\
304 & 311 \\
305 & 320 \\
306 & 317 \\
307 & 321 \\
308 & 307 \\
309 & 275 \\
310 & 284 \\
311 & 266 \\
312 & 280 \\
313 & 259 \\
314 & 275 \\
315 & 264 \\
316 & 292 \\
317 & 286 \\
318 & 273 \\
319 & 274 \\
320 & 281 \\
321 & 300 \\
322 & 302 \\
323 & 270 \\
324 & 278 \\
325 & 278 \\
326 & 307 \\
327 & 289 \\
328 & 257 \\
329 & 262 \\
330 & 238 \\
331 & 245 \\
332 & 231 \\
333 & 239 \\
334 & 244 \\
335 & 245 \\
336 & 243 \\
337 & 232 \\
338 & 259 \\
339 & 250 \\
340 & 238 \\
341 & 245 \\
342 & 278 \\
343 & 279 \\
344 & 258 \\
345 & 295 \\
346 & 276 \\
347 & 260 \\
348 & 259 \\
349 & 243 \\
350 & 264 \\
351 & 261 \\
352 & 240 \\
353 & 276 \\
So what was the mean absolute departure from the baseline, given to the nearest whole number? 19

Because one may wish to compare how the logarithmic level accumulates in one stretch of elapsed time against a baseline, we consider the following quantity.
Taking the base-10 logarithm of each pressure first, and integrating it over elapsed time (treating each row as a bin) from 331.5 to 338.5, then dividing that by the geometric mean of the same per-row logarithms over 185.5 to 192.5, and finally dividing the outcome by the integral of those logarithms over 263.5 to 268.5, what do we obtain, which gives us 0.60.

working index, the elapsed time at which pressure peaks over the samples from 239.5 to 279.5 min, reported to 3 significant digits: 263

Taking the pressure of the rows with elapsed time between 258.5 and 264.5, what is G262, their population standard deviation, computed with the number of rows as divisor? 20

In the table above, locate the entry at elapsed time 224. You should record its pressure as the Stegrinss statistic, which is 243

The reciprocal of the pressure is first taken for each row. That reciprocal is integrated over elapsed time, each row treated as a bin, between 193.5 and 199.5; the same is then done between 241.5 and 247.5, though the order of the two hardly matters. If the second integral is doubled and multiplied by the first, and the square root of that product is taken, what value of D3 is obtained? 0.0393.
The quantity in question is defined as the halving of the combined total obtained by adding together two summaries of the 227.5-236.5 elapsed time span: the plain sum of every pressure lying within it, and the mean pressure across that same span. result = 1203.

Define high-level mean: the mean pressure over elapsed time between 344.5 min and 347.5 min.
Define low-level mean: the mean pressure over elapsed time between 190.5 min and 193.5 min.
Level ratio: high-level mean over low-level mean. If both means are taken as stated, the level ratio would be 1.41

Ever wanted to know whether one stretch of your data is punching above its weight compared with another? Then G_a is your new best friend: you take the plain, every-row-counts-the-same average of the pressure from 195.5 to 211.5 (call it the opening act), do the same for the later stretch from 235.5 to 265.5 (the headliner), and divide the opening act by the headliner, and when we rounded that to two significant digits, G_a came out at 0.80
